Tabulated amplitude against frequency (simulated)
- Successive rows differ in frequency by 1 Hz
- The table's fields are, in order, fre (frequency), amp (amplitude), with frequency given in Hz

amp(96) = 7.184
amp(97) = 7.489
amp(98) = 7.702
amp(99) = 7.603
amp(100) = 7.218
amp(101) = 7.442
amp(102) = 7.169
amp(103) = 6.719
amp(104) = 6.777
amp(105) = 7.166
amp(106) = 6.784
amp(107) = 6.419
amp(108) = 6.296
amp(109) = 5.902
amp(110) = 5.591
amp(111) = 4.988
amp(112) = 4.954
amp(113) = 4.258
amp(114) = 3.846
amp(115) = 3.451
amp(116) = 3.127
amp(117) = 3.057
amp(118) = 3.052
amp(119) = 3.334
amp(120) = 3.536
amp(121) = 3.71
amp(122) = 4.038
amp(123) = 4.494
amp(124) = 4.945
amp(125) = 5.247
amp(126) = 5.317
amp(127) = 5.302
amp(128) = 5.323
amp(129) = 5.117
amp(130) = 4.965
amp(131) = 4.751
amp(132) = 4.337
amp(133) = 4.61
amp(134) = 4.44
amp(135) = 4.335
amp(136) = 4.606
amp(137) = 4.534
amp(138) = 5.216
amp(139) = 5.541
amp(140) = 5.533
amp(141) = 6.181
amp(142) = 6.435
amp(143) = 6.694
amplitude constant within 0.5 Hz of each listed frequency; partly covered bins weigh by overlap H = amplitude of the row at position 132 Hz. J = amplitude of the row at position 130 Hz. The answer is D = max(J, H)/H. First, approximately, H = 4.337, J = 4.965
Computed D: 1.1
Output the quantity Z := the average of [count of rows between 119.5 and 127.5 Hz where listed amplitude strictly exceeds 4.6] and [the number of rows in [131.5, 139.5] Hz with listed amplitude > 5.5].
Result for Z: 2.5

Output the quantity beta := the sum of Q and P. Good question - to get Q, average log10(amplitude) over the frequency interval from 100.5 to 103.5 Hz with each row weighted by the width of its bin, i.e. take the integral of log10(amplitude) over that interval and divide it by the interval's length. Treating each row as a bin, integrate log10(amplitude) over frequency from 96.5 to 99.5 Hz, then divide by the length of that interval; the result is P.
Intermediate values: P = 0.88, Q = 0.85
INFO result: 1.73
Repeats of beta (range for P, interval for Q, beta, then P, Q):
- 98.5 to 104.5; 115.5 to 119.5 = 1.35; 0.85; 0.50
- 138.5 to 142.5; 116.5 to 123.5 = 1.32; 0.77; 0.55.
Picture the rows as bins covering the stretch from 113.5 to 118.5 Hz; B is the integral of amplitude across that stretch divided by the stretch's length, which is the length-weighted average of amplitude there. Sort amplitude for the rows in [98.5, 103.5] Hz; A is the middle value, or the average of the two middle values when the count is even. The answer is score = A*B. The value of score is 24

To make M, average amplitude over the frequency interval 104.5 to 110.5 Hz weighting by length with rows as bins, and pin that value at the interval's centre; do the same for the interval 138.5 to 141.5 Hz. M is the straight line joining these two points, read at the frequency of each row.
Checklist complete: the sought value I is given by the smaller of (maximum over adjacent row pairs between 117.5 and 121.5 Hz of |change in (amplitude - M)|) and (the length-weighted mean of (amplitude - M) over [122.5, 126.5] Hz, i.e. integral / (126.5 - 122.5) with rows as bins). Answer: -1.0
